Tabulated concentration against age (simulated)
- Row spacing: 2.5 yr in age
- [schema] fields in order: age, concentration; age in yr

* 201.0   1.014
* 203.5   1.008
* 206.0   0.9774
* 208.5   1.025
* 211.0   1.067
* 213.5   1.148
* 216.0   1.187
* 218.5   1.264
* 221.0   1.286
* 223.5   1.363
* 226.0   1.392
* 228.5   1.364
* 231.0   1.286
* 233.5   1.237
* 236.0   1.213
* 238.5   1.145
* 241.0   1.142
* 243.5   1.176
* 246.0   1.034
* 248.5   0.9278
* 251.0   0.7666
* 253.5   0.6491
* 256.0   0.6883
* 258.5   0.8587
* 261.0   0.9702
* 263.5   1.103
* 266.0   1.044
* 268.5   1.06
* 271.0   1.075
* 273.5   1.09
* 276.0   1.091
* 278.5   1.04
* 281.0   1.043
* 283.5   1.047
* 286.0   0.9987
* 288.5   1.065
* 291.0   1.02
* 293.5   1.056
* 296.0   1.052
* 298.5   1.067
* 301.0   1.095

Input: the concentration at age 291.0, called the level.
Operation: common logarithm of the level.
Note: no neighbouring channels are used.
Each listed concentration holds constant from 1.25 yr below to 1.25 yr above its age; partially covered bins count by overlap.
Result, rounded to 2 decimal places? 0.01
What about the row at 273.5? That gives 0.04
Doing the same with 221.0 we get 0.11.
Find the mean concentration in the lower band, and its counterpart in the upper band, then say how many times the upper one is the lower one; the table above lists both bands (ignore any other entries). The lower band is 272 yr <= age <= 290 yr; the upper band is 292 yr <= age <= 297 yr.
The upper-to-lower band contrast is 1.00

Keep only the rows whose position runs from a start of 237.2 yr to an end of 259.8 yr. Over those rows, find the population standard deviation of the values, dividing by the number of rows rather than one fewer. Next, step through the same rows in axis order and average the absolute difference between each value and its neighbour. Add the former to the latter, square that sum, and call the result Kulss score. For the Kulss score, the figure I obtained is 0.083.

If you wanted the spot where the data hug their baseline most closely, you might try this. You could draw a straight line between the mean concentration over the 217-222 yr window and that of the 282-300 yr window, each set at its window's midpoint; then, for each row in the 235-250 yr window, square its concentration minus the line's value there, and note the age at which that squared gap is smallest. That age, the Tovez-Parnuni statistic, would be 236.0 yr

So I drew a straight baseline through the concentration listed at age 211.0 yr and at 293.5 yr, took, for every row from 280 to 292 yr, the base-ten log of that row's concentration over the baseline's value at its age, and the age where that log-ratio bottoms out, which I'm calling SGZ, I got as 286.0 yr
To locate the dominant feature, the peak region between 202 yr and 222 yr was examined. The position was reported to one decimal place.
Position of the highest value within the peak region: 221.0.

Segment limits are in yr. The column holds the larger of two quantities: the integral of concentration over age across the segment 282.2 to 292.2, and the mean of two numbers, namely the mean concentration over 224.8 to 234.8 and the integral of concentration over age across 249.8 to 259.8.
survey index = 10.3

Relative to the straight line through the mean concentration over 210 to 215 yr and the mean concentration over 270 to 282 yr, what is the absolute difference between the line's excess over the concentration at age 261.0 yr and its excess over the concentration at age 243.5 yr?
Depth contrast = 0.19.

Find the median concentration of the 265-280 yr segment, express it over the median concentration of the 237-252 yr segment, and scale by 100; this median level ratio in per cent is 98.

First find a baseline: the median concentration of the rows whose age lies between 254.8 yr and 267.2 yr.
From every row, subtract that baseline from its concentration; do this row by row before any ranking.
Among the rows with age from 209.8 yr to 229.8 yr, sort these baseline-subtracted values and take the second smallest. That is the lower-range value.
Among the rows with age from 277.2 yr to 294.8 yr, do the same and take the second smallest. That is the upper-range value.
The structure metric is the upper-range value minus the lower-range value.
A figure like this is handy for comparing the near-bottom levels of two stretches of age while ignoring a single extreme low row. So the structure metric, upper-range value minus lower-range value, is -0.13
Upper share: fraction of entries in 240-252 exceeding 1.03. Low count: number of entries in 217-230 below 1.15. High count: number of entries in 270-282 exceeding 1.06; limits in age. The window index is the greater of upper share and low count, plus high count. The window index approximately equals 3.6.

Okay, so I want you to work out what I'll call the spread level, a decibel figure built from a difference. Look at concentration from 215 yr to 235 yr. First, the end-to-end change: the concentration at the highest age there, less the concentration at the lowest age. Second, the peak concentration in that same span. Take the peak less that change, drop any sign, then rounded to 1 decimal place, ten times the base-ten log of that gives 1.3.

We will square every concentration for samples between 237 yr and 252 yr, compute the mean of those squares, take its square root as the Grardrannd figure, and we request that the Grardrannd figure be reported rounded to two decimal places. 1.04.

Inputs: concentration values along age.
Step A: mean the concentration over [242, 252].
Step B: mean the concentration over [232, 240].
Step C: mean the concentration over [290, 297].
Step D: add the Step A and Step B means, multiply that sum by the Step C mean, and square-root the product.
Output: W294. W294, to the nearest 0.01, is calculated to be 1.51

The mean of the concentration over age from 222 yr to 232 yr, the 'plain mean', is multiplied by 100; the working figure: 135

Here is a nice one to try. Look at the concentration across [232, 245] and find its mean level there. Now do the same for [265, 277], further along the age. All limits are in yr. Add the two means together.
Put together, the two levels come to 2.25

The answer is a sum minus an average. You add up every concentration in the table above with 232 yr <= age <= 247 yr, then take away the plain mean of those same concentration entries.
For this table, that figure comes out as 5.8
